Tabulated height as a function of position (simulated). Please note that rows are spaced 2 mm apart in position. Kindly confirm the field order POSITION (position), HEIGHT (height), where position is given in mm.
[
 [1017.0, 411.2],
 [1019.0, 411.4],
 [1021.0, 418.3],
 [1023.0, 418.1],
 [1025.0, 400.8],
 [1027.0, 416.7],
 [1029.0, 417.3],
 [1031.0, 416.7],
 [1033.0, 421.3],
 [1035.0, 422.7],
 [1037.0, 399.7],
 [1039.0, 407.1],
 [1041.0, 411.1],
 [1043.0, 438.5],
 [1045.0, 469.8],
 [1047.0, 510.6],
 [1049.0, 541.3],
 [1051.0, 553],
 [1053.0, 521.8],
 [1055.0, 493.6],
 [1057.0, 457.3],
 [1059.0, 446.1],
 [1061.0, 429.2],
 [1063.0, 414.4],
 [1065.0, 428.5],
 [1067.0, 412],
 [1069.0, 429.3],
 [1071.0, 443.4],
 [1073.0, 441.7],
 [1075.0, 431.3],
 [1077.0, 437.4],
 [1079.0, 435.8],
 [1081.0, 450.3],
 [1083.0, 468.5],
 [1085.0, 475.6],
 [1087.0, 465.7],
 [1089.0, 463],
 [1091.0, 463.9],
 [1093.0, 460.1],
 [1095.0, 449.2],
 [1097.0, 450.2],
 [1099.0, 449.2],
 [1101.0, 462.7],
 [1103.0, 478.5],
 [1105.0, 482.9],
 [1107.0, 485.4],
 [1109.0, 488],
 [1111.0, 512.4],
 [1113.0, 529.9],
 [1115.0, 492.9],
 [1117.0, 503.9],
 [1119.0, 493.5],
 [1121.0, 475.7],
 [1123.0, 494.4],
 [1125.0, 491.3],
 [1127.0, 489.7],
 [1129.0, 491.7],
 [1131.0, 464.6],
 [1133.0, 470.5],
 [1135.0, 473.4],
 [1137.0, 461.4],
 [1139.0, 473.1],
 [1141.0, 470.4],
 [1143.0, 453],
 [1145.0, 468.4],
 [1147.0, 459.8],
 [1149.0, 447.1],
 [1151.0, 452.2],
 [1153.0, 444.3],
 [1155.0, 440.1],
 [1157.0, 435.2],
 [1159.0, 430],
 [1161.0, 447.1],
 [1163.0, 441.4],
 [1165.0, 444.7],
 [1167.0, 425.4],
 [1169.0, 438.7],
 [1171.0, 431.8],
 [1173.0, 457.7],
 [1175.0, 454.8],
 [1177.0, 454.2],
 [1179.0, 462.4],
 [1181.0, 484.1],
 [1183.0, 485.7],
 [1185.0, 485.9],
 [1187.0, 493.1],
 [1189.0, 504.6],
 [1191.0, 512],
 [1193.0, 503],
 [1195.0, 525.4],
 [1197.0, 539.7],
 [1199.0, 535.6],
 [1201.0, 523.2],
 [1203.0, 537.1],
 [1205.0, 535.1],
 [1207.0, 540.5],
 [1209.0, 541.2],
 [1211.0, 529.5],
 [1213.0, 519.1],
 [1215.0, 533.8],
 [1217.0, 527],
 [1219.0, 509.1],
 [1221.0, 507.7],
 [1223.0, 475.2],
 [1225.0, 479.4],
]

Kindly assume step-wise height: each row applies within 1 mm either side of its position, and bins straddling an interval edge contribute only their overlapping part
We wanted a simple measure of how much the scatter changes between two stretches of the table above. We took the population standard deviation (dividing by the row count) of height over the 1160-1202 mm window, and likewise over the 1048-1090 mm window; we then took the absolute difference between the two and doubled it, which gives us 6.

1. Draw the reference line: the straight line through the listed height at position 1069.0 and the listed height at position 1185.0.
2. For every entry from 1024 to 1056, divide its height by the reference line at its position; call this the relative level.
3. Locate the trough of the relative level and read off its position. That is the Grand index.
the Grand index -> 1037.0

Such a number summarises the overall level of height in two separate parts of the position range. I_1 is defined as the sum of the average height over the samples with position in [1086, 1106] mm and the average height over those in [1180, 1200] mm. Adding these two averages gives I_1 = 969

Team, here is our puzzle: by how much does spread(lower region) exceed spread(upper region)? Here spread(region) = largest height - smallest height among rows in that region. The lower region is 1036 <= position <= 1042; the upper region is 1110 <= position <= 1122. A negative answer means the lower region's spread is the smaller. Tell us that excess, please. -43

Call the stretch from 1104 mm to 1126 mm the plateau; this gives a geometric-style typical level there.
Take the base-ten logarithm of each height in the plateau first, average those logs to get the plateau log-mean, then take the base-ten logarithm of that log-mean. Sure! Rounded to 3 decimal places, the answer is 0.431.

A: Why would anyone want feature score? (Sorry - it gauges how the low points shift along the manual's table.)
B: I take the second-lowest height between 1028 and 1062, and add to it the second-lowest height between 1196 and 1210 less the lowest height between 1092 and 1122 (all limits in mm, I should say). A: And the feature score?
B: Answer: 493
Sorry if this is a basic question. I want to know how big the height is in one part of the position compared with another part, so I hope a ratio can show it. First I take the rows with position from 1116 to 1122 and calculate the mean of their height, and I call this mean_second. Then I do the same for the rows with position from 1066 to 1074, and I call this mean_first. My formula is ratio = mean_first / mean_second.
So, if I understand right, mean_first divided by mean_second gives 0.88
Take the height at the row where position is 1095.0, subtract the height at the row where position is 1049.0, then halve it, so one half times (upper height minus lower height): -46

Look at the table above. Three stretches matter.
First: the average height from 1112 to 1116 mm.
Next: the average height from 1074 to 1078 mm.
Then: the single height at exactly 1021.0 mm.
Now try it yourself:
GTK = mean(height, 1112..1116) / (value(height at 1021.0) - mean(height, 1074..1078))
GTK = -32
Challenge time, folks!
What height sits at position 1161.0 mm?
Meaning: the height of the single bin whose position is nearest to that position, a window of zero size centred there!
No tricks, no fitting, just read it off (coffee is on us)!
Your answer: 447.1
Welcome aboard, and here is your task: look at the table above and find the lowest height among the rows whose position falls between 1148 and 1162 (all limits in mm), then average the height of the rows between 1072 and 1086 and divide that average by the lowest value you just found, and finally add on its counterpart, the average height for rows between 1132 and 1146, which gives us 468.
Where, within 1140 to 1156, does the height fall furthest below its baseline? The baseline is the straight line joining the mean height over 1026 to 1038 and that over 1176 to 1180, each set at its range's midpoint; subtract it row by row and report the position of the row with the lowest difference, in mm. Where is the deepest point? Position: 1155.0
